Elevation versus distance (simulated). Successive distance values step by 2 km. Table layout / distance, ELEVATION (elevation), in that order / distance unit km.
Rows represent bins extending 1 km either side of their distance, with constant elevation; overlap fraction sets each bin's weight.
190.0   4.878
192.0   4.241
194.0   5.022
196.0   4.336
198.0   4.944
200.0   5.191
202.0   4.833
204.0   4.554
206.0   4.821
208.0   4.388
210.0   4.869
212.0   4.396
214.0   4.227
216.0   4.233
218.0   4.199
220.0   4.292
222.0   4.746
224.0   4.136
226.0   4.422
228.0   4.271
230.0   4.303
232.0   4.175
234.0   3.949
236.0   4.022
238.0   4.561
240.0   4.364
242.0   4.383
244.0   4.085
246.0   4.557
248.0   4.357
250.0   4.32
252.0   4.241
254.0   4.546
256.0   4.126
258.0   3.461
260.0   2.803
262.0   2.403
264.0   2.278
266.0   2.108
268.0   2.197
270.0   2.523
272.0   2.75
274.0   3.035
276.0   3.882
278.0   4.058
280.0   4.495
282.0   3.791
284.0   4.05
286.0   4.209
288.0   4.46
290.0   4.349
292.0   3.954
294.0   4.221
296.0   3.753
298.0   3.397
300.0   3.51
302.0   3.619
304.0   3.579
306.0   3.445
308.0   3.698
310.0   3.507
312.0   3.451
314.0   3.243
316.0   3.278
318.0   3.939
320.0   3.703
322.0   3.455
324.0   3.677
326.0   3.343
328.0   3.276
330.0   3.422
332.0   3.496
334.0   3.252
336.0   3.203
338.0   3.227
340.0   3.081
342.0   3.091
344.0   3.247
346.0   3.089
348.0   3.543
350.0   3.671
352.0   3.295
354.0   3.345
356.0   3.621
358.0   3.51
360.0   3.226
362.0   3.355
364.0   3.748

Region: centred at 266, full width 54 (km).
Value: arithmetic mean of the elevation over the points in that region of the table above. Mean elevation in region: 3.7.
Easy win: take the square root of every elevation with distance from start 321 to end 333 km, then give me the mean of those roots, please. 1.86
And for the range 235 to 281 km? 1.89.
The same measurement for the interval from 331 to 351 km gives 1.81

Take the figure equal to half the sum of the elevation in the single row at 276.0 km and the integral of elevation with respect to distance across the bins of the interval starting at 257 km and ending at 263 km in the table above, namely 11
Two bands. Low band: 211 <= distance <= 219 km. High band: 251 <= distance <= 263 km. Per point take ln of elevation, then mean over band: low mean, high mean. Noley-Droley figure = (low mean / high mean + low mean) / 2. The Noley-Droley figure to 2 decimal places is 1.30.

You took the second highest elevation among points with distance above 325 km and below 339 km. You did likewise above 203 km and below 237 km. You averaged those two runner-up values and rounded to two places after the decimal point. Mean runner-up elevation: 4.12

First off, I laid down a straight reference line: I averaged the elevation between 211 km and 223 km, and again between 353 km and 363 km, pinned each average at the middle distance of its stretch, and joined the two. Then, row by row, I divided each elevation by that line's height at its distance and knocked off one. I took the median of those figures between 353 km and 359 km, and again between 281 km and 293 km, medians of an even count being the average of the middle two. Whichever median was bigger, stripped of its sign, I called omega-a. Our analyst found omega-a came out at 0.060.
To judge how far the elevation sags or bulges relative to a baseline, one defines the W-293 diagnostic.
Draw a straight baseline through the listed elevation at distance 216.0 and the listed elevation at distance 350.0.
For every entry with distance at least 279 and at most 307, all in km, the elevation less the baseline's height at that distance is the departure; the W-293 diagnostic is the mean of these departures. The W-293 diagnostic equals 0.0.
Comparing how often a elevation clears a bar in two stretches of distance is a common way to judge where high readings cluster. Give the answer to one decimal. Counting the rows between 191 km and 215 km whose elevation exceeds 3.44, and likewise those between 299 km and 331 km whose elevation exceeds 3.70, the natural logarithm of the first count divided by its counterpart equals 1.8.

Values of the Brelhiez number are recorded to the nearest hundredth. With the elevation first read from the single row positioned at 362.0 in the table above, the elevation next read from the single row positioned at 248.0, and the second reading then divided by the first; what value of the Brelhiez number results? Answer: 1.30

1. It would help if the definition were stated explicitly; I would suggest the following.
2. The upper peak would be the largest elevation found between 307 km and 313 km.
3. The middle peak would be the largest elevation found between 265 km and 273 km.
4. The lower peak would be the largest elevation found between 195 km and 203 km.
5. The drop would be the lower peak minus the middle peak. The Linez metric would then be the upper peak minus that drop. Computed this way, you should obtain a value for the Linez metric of 1.3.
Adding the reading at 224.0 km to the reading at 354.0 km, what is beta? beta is 7.48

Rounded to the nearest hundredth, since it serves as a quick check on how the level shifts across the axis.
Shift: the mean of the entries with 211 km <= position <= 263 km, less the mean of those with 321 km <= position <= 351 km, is 0.80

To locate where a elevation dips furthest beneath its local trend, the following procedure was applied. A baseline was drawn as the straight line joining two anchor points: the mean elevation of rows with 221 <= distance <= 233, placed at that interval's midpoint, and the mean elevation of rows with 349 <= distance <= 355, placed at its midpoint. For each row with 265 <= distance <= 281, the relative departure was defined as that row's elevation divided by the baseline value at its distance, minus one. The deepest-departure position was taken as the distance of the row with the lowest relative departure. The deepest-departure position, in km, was 266.0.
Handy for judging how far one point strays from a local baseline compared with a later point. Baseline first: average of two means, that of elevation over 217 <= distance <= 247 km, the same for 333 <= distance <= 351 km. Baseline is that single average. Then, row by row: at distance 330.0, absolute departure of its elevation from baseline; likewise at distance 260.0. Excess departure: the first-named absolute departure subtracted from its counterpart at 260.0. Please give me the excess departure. 0.6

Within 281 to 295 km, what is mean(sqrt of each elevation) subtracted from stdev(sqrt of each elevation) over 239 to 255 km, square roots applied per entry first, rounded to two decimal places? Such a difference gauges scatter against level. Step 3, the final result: -2.00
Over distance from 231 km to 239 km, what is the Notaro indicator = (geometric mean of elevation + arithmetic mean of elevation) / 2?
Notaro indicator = 4.2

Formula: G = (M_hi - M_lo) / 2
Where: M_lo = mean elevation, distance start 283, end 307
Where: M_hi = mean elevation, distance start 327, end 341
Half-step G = -0.30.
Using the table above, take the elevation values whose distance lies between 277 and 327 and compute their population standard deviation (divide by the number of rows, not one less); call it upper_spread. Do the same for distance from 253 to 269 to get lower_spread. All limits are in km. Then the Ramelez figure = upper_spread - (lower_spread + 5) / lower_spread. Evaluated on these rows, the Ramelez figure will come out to -6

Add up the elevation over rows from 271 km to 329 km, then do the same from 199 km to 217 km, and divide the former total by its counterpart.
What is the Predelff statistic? 2.58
